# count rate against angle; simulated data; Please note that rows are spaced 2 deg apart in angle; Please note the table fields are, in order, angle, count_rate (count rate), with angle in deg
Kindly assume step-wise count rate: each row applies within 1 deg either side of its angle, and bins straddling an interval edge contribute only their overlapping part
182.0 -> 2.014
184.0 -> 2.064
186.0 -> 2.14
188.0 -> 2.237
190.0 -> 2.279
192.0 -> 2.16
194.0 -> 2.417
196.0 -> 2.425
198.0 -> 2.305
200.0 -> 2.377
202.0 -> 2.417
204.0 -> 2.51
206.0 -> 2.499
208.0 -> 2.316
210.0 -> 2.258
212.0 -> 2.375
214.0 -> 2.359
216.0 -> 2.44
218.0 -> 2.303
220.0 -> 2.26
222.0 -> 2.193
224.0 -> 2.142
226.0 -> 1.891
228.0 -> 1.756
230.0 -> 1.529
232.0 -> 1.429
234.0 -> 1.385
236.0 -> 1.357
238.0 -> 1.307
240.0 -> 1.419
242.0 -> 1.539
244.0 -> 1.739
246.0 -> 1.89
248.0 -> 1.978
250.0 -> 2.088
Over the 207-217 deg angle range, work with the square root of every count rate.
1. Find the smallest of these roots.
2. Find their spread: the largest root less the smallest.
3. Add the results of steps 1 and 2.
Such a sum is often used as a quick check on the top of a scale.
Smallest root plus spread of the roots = 1.56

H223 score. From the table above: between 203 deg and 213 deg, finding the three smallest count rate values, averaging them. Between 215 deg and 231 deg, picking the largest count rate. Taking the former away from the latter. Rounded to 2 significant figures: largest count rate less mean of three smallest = 0.12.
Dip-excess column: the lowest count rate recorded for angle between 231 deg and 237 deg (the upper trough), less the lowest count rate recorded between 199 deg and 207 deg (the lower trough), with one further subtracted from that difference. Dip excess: -2.0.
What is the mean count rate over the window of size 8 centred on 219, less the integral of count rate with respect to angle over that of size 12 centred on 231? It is -16.4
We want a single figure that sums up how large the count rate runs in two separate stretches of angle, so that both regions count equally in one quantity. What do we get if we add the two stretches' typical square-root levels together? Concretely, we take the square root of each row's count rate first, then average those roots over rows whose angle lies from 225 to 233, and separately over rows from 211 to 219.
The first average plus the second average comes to 2.82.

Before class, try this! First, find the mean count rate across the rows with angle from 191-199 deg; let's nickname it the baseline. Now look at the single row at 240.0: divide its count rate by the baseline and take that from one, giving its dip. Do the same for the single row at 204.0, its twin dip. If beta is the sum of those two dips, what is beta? 0.3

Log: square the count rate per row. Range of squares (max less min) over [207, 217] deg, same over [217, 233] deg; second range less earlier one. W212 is 2.4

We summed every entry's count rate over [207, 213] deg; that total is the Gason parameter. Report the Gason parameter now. 6.9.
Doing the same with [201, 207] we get 7.4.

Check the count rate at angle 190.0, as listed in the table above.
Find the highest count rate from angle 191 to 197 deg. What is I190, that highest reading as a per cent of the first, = 106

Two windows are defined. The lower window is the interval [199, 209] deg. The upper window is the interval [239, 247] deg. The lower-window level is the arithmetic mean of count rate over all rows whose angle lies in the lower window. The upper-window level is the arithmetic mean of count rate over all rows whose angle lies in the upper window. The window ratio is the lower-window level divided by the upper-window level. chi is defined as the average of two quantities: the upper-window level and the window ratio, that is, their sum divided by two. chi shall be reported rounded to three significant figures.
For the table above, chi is 1.56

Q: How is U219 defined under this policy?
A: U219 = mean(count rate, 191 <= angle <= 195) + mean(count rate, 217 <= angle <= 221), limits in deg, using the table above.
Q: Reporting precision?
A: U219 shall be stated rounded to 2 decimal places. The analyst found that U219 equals 4.57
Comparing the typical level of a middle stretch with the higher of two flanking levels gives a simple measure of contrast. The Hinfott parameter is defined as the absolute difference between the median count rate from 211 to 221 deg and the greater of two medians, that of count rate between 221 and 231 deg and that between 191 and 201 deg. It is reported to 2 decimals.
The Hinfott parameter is 0.02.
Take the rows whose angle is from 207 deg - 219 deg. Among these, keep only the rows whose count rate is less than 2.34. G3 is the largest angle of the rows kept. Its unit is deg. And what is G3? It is 218.0 deg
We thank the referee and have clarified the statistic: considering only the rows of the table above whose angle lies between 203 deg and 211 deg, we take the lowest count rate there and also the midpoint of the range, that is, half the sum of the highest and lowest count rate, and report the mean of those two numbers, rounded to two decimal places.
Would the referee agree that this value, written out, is 2.32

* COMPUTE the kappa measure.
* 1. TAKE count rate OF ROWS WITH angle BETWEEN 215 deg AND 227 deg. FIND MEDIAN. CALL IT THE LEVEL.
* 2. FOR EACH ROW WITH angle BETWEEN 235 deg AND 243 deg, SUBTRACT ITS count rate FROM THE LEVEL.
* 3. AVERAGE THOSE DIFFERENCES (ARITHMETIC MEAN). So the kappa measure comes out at 0.82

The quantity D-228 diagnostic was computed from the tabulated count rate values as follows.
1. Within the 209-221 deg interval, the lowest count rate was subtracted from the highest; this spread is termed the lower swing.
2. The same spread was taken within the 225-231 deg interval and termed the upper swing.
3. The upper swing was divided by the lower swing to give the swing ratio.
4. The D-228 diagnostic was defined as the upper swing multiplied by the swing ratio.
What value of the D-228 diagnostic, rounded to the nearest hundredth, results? 0.72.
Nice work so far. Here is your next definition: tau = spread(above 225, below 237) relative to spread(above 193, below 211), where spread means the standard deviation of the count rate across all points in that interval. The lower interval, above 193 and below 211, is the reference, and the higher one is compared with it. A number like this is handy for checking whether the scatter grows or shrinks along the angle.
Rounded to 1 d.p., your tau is 2.5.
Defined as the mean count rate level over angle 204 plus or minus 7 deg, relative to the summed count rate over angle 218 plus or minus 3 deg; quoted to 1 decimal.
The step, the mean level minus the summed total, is -4.6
